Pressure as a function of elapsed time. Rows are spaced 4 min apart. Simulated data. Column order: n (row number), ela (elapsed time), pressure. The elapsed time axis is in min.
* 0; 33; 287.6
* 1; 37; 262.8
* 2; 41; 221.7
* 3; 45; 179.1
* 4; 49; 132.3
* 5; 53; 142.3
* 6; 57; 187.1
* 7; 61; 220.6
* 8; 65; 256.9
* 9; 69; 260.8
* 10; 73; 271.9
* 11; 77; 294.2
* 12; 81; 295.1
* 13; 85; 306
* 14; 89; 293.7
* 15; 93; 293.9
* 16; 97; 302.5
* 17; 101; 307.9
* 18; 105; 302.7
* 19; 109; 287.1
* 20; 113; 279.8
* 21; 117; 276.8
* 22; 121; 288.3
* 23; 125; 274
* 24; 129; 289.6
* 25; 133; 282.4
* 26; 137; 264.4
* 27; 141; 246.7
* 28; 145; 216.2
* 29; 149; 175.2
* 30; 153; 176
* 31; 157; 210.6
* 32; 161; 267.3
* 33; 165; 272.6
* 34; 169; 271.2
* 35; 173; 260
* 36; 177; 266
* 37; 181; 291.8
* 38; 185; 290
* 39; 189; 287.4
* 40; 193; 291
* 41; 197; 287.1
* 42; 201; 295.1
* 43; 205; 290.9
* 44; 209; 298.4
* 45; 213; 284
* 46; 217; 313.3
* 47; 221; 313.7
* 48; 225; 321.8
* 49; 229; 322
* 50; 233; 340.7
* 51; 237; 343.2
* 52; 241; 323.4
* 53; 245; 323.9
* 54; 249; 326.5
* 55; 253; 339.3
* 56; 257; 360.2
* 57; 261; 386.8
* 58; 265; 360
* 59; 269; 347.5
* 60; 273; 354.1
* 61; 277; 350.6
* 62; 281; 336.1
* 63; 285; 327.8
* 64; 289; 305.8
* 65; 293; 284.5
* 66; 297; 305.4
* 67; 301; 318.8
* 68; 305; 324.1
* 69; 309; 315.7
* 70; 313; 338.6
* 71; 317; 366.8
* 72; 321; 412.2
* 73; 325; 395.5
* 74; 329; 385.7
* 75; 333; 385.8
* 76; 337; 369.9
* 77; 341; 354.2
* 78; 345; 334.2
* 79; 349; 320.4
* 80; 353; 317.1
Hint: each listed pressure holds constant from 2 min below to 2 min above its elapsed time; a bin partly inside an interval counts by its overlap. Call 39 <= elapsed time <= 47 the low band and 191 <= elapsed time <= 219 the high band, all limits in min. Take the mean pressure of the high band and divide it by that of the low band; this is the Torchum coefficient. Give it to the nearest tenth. 1.5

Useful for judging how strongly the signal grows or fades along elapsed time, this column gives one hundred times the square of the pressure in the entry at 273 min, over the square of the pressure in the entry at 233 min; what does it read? 108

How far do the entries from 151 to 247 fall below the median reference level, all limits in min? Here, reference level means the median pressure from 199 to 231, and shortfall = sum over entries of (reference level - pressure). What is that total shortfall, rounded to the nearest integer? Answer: 399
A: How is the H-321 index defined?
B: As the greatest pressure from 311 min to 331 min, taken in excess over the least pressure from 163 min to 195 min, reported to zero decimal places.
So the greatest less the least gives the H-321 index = 152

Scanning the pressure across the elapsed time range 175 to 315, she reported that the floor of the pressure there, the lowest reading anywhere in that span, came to 266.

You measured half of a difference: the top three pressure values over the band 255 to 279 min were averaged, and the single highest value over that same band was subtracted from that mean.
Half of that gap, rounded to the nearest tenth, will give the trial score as -8.9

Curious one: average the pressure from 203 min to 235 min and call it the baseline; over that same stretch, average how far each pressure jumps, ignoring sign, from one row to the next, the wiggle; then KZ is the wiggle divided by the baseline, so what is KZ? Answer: 0.036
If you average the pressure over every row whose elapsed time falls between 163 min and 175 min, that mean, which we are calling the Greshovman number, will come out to 268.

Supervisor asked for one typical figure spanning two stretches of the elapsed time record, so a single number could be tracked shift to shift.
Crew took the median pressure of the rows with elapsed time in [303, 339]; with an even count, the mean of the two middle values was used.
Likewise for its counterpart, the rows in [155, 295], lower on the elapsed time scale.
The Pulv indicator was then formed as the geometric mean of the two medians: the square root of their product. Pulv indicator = 340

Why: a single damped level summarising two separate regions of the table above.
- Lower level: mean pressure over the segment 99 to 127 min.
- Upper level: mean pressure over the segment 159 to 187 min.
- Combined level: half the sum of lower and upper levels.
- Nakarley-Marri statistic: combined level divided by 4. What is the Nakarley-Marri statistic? 70.3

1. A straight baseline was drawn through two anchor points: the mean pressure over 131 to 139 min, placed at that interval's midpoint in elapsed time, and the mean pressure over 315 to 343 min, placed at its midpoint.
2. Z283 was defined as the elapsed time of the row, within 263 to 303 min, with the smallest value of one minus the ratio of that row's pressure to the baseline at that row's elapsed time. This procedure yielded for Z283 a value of 265 min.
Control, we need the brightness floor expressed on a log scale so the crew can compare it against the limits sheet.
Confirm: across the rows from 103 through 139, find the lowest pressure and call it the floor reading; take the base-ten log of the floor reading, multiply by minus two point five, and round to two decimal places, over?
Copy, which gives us -6.06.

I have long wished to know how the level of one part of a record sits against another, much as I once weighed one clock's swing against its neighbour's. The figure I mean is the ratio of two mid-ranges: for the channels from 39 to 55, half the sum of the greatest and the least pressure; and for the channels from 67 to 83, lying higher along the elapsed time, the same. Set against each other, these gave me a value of 0.64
